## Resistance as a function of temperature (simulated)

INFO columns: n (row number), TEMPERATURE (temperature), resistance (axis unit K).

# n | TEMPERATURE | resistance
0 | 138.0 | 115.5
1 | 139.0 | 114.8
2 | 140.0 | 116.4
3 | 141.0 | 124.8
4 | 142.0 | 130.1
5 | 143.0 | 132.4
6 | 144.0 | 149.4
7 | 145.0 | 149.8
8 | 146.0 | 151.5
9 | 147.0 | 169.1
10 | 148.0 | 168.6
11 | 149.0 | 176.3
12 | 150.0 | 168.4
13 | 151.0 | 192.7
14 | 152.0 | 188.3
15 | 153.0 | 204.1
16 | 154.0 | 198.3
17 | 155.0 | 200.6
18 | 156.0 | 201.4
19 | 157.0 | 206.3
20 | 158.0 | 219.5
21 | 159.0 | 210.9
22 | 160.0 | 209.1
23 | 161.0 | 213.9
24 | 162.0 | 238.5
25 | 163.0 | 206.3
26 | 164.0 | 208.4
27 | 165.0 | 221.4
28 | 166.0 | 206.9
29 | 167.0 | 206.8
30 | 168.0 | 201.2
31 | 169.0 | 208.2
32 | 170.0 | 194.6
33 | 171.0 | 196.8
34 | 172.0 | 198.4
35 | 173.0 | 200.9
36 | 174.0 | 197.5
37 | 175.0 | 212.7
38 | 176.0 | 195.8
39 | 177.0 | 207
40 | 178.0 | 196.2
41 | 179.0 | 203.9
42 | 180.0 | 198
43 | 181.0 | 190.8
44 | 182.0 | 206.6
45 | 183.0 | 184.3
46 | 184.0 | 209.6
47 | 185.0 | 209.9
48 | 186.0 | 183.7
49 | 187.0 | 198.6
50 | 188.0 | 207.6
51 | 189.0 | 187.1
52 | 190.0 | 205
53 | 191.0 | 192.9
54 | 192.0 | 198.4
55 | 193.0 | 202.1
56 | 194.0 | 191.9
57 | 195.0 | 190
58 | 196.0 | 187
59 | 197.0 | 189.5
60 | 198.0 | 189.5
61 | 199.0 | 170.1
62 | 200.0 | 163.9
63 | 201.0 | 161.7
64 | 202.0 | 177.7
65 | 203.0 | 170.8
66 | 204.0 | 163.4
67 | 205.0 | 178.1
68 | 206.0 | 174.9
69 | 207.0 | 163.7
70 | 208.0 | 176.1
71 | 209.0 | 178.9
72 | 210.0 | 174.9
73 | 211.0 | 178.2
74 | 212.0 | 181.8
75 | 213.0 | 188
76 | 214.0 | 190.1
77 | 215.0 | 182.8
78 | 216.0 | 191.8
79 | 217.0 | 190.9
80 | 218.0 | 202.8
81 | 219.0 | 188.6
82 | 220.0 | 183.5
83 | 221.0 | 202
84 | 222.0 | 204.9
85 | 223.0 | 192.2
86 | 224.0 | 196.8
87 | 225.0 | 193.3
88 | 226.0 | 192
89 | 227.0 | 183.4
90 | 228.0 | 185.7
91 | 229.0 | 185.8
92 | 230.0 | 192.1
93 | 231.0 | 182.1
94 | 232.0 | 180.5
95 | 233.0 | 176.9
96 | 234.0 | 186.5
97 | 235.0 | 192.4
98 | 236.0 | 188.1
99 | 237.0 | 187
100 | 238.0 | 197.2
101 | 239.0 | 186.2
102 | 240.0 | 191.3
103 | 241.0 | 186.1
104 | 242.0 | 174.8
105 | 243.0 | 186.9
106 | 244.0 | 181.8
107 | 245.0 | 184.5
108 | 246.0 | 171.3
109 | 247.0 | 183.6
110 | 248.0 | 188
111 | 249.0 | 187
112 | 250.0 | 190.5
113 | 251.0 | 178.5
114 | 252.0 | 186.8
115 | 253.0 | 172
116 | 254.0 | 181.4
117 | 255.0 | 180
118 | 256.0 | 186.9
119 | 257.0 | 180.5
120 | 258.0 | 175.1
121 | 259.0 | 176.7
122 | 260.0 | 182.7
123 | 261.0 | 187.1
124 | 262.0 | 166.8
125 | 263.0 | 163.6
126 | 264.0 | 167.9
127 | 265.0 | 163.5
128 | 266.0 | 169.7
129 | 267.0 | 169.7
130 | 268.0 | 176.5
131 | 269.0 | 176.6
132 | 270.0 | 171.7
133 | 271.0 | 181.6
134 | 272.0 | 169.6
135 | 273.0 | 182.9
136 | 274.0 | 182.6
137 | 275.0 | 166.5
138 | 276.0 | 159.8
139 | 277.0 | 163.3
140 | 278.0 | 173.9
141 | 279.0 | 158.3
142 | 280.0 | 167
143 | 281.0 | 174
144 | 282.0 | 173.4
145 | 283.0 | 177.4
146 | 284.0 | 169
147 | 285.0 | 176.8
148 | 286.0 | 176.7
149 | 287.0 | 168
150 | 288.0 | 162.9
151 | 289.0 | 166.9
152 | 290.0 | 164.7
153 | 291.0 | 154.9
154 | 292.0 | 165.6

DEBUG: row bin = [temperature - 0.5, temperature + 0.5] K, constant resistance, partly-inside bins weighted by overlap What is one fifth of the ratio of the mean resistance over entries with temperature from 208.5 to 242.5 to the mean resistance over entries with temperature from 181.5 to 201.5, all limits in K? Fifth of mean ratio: 0.196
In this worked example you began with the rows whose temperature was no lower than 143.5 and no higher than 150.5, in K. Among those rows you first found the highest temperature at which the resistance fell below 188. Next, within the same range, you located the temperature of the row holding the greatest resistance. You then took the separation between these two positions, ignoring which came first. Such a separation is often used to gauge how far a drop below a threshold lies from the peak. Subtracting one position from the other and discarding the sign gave 1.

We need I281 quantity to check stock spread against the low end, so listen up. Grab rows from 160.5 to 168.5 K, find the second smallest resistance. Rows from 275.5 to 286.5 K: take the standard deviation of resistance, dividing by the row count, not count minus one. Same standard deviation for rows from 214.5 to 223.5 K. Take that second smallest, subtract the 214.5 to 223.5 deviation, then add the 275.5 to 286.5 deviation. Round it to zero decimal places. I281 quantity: 205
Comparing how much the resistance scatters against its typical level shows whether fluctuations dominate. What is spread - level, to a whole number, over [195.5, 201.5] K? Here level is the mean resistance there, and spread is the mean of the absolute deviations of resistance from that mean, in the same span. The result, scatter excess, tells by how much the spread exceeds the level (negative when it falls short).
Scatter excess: -165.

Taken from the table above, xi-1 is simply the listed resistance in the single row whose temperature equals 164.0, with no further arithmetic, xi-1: 208.4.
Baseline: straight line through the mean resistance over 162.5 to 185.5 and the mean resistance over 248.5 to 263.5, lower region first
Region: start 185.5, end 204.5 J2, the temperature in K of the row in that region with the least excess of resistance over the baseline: 201.0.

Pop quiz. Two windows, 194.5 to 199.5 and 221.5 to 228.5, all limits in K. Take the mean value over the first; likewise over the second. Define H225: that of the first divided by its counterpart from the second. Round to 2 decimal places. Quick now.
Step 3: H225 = 0.96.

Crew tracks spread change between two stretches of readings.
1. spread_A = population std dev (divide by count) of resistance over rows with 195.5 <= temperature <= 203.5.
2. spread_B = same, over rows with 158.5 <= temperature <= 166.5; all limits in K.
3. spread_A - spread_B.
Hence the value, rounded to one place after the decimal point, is 0.4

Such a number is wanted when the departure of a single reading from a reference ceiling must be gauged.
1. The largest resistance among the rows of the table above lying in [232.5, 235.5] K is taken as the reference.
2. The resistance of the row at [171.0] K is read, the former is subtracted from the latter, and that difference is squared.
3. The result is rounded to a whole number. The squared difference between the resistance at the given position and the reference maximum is 19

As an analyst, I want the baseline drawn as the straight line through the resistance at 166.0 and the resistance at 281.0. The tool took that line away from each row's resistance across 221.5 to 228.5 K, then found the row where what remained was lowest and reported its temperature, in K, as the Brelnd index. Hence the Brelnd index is 227.0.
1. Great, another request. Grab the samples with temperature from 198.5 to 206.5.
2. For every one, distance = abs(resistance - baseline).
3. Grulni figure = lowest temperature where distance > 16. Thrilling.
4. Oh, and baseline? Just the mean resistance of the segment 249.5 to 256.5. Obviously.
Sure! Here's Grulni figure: 200.0 K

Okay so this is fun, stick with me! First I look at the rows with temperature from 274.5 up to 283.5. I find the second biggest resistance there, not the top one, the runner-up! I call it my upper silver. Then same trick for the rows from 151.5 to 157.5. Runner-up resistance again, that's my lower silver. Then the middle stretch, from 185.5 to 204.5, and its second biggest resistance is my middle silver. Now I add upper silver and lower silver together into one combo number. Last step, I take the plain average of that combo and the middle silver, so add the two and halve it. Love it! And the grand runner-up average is 292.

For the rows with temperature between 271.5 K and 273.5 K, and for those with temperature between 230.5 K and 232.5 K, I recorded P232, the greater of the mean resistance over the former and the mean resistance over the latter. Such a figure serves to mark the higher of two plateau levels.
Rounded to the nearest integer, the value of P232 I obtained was 181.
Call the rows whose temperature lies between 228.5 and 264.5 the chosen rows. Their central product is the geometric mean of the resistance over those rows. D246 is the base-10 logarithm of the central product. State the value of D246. 2.26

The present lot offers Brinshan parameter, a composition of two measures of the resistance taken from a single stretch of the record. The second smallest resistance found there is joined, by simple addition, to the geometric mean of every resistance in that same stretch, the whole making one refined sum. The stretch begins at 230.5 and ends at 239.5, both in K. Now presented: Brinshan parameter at 367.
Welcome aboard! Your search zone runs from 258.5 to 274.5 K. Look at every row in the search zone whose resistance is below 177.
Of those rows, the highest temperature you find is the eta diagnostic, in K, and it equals 272.0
